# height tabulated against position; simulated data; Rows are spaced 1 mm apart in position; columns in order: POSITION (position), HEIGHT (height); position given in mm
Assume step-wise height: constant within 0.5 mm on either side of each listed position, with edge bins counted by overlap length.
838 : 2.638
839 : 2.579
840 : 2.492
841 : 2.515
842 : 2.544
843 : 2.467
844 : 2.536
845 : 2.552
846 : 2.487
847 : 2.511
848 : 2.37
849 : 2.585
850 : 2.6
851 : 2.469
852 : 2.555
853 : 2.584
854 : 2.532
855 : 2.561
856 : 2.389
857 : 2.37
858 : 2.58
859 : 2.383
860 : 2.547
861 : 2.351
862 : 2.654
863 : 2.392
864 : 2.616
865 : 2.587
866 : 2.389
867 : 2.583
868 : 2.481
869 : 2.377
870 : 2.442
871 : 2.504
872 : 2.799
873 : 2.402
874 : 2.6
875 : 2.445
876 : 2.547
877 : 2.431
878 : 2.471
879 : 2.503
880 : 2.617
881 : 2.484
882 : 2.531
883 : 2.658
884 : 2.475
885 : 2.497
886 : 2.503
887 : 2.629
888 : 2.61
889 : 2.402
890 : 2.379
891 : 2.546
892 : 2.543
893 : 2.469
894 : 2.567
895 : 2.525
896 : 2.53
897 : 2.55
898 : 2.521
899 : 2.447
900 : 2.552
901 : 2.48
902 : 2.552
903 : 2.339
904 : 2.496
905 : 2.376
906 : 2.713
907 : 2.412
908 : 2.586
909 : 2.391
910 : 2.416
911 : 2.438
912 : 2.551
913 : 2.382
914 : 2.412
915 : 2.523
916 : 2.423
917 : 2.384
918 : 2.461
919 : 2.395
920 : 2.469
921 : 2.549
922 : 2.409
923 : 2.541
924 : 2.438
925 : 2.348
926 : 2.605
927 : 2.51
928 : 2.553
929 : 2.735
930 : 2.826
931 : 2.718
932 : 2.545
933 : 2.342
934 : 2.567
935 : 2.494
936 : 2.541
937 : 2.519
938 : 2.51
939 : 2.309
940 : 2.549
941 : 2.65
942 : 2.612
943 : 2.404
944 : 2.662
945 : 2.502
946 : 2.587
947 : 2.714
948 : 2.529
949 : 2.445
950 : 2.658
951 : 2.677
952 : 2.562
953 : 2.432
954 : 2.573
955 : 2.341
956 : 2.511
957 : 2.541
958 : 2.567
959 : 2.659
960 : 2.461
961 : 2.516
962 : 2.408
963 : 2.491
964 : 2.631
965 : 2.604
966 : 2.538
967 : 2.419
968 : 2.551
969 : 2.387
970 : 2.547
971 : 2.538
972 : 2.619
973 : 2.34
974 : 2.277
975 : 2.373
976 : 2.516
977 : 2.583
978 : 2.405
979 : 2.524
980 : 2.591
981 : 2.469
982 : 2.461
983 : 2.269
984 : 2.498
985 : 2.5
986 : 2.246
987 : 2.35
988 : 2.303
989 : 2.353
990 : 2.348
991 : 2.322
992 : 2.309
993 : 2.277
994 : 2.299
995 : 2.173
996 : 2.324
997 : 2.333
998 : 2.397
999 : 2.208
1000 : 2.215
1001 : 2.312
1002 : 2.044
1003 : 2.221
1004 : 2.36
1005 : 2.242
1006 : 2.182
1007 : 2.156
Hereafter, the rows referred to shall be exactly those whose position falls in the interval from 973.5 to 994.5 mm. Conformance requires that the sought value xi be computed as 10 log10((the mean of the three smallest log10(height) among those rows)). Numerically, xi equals -4.50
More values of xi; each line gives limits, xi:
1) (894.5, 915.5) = -4.27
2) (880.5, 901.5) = -4.18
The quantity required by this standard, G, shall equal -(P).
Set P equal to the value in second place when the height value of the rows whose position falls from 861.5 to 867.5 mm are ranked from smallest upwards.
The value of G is -2.39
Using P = 2.392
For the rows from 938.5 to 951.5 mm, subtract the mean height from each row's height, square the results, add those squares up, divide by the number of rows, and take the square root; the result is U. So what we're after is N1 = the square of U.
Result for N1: 0.0134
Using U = 0.116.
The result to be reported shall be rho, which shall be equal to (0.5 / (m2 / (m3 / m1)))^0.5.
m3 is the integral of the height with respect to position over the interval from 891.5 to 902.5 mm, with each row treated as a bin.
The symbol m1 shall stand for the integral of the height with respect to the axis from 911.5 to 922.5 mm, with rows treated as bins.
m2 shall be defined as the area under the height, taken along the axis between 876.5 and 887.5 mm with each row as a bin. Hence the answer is 0.136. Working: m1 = 27.0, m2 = 27.8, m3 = 27.7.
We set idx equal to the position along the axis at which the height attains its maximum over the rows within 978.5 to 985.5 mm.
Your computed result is 980 mm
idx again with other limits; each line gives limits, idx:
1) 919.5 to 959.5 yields 930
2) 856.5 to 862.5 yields 862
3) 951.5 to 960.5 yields 959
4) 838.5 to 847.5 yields 839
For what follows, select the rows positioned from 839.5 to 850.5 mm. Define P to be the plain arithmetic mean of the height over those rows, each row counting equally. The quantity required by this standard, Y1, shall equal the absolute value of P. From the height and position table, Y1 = 2.51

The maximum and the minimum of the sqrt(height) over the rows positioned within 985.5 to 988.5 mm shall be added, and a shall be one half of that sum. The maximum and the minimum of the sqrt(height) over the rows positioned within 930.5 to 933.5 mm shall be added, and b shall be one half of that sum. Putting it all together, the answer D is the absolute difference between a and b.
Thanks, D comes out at 0.07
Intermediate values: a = 1.52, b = 1.59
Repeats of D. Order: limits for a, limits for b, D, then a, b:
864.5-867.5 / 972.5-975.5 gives 0.05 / 1.58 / 1.52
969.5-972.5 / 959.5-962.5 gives 0.04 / 1.61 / 1.57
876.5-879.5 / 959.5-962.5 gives 0.00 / 1.57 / 1.57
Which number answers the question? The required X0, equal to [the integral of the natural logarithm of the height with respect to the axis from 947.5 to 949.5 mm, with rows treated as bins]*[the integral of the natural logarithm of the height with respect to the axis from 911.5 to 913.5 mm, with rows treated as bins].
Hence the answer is 3.29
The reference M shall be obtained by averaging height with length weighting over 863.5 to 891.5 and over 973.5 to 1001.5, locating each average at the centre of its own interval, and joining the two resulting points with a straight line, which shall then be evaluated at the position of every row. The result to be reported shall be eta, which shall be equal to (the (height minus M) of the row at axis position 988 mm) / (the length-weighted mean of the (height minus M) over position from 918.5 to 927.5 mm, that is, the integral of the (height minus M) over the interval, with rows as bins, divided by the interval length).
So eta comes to -3.3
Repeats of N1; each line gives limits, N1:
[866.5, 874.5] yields 0.0163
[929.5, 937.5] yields 0.0187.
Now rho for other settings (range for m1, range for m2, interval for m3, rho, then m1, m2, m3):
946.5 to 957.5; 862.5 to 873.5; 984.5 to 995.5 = 0.129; 28.0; 27.6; 25.5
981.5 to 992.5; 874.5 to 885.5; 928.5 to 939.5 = 0.140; 26.0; 27.7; 28.1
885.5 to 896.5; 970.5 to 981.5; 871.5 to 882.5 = 0.136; 27.7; 27.2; 27.8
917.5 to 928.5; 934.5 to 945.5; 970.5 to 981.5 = 0.134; 27.3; 27.8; 27.2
